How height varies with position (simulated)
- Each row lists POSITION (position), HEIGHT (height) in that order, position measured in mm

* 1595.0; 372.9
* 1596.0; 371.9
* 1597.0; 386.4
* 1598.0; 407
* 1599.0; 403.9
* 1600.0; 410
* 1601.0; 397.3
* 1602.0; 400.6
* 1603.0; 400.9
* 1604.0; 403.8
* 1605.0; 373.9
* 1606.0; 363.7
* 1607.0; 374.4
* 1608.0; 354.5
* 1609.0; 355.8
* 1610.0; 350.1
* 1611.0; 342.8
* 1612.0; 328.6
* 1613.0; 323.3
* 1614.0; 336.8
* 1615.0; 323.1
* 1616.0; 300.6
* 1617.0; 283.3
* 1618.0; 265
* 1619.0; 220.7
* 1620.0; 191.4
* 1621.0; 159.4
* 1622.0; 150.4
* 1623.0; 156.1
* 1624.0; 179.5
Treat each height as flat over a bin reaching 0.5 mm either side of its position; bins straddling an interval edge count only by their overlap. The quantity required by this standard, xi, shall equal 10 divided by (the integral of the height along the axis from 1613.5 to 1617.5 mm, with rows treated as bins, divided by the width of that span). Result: 0.032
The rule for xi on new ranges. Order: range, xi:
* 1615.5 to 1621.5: 0.042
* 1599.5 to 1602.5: 0.025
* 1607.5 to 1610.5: 0.028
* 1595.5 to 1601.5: 0.025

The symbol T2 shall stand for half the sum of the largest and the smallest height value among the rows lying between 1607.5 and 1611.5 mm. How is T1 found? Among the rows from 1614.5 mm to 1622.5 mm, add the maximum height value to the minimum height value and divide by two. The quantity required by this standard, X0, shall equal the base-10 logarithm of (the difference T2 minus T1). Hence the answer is 2.1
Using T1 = 237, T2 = 349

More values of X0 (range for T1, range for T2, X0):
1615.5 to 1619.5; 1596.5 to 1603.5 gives 2.1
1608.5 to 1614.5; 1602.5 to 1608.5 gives 1.6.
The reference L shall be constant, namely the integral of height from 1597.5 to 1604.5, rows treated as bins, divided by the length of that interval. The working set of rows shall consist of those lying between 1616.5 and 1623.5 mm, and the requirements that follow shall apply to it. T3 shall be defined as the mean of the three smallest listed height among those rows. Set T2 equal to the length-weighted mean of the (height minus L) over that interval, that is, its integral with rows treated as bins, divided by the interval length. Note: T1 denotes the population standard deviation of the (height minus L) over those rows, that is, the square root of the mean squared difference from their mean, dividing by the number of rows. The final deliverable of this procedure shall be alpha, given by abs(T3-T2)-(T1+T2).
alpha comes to 504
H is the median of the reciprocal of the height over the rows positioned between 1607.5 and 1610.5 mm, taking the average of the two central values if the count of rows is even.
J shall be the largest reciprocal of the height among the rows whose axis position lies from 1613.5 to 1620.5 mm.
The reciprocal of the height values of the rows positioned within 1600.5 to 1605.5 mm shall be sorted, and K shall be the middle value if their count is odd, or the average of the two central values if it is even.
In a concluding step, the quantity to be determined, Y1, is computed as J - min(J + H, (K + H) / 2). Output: 0.0026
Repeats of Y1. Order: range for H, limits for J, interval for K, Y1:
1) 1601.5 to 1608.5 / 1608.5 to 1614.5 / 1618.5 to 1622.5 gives -0.0011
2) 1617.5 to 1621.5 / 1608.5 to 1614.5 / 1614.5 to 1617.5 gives -0.0010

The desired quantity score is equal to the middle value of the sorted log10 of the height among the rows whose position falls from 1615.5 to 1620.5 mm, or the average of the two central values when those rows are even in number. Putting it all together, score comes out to 2.42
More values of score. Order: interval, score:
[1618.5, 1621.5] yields 2.28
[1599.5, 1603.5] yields 2.60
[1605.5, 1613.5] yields 2.55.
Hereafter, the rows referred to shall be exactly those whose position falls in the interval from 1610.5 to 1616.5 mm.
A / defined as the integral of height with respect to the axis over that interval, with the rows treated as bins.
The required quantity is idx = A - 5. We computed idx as 1950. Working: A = 1955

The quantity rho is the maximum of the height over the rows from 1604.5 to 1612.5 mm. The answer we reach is 374.4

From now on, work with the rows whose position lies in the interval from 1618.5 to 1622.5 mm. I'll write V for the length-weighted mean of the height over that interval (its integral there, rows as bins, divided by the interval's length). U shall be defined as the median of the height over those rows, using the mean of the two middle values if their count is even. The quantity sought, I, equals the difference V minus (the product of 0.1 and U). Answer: 163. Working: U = 175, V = 180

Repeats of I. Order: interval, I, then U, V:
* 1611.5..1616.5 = 290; 323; 322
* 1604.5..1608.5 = 330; 369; 367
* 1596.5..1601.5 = 361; 404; 401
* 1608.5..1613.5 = 306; 343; 340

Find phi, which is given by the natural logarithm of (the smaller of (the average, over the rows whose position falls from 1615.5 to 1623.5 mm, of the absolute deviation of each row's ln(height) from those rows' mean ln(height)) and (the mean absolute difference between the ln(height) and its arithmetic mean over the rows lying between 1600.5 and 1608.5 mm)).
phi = -3.11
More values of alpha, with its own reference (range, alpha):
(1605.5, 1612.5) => 428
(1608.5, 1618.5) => 420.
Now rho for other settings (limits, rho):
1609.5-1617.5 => 350.1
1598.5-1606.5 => 410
